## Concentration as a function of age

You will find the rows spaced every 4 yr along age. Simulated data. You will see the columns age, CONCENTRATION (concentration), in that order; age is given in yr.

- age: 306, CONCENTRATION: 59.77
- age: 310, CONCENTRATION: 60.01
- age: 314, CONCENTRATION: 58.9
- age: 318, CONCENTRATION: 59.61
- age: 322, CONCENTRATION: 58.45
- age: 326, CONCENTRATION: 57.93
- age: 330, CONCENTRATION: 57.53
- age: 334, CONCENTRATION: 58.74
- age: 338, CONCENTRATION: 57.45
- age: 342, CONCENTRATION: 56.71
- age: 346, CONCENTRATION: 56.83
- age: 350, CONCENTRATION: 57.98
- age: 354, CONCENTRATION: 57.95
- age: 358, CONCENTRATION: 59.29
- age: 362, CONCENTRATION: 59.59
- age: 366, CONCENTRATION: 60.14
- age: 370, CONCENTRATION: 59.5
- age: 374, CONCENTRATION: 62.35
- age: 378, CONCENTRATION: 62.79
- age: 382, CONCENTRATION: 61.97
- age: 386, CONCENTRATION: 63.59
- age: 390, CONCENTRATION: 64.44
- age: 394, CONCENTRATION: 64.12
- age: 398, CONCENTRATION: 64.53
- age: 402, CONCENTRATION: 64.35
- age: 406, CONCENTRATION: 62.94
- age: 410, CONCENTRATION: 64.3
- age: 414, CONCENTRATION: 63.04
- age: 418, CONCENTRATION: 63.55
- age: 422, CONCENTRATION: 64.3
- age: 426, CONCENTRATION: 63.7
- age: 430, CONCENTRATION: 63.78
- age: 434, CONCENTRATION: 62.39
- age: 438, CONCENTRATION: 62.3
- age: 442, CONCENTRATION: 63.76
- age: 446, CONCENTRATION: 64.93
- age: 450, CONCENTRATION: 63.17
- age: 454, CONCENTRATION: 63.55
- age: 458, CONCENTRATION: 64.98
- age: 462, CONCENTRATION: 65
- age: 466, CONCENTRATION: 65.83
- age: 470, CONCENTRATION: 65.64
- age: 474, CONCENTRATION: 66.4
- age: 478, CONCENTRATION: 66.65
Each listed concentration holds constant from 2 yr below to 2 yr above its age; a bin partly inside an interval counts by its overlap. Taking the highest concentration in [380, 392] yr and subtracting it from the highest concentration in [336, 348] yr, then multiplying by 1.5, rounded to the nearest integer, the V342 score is -10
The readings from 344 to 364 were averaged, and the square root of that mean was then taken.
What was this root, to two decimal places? 7.64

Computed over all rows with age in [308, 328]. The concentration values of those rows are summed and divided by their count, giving 59.0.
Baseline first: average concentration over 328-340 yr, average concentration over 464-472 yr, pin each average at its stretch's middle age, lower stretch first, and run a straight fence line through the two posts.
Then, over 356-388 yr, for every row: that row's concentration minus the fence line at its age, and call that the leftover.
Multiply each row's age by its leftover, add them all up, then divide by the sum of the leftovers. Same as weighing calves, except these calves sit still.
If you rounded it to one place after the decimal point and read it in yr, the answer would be 380.1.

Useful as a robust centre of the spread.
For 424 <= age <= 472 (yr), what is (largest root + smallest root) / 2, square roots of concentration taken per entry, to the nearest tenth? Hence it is 8.0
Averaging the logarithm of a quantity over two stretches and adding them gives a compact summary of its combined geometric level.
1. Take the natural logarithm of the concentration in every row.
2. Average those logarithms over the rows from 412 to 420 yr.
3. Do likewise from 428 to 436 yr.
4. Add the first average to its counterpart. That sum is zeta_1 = 8.29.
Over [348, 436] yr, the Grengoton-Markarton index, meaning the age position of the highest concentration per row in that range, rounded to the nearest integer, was 398 yr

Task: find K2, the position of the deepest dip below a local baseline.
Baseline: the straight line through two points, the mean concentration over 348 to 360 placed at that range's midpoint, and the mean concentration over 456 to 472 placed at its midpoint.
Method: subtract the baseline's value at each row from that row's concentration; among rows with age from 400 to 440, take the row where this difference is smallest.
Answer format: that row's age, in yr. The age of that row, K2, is 438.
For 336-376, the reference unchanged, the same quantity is 346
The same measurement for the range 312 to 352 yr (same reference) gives 346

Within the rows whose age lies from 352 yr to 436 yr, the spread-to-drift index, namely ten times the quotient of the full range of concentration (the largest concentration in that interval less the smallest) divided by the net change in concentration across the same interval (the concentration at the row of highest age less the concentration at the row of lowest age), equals 14.8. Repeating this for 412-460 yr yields 13.8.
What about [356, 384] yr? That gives 13.1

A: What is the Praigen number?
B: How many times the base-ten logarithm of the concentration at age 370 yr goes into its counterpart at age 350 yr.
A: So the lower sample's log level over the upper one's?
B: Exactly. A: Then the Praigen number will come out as 0.994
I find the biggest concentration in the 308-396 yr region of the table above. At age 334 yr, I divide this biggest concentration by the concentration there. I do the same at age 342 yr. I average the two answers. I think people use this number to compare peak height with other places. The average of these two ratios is 1.12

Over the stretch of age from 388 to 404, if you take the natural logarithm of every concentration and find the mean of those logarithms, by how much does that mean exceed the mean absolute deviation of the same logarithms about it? 4.16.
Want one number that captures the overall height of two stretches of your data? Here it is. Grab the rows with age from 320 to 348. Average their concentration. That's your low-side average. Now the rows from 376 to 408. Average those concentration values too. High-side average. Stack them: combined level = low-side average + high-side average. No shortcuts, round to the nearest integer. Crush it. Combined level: 121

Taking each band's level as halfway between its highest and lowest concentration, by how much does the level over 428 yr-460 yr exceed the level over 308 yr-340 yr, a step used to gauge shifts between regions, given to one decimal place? 4.9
